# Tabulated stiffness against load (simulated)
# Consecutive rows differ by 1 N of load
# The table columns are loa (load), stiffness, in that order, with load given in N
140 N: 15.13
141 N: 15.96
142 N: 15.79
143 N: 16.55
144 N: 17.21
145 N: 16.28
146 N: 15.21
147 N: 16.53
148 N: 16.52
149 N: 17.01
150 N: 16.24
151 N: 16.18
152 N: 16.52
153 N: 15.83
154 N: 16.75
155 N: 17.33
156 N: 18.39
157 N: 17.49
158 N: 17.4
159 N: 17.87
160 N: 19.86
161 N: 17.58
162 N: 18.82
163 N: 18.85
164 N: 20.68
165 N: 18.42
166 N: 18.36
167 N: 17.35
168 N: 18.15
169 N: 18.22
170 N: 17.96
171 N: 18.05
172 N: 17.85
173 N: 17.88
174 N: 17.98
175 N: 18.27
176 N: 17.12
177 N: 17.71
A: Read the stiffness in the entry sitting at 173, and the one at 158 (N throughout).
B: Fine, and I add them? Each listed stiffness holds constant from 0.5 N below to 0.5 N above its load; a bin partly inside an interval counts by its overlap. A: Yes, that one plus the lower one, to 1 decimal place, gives 35.3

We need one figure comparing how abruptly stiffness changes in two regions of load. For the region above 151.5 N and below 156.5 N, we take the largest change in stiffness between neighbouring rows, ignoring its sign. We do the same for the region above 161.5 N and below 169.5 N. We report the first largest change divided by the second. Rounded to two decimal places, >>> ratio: 0.47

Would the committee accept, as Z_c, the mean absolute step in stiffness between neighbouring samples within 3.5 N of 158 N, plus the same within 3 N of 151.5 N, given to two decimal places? 1.69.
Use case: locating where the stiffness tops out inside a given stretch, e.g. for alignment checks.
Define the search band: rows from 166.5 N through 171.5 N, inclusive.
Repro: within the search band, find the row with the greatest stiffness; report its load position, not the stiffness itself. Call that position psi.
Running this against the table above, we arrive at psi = 169 N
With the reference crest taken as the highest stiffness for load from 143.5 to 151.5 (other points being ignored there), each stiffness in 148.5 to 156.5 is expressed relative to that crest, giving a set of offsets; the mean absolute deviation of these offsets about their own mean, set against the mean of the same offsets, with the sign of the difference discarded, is 1.0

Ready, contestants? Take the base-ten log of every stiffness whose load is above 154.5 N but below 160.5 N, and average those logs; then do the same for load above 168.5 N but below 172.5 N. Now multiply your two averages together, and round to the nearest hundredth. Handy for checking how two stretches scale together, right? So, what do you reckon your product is 1.58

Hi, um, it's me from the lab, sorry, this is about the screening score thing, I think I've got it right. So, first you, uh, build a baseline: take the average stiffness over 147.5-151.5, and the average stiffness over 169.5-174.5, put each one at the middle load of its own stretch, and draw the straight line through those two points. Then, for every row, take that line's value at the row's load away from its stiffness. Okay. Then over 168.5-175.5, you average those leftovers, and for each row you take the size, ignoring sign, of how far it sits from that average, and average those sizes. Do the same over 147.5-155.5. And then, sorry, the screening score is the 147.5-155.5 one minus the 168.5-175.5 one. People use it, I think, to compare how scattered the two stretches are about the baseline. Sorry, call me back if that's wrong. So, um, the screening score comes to 0.2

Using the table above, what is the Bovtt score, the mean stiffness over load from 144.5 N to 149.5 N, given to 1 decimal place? 16.3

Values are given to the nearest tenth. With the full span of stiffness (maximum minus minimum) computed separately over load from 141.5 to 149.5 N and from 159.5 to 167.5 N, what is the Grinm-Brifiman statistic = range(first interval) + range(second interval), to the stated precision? 5.3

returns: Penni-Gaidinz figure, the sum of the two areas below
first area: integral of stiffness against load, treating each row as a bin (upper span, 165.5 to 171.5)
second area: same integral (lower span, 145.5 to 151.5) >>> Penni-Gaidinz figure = 206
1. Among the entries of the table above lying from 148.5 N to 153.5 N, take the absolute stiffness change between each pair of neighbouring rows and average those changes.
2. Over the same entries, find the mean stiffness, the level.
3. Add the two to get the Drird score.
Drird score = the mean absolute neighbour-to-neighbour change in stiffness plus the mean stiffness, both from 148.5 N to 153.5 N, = 16.8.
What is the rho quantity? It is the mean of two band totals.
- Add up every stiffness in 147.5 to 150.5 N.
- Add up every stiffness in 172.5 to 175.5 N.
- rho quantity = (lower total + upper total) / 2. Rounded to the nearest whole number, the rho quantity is 52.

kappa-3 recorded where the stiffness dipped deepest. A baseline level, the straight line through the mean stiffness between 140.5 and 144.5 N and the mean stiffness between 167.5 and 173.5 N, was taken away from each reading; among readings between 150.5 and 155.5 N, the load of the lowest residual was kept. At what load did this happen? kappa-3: 153 N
